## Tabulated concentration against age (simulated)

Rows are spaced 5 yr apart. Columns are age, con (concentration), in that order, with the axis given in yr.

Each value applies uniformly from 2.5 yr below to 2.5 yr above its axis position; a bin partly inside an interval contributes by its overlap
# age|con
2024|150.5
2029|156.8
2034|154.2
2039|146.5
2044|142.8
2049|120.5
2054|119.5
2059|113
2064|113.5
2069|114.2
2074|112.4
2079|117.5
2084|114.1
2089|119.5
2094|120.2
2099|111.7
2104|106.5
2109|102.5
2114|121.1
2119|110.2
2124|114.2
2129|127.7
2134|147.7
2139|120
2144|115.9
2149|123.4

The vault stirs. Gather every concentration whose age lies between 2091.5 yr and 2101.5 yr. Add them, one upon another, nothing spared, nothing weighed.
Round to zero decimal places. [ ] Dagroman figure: 232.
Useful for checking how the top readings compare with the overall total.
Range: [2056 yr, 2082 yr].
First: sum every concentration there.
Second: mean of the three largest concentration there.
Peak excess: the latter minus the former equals -456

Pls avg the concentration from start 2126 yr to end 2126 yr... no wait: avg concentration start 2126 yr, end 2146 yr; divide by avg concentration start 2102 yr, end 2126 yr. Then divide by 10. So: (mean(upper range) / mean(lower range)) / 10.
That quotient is 0.115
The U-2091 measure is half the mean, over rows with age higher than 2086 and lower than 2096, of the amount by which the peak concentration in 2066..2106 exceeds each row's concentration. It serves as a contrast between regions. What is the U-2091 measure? 0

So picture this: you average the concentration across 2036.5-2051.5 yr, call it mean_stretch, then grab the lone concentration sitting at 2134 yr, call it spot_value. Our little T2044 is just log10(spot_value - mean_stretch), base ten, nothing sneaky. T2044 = 1.0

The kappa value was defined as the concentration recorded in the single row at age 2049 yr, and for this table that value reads 120.5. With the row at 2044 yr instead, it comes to 142.8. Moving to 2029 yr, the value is 156.8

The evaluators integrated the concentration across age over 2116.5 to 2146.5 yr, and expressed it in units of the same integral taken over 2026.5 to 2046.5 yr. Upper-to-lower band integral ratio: 1.2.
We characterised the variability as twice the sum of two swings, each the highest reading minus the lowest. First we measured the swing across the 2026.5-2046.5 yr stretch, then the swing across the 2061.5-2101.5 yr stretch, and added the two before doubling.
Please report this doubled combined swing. 45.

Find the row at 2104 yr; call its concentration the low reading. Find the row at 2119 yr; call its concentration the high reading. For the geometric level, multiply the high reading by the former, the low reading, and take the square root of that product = 108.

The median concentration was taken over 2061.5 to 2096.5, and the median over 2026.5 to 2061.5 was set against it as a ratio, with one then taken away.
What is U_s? 0.25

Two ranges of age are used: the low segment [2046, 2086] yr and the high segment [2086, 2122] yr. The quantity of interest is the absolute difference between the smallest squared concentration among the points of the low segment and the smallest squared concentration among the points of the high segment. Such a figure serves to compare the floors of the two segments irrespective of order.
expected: 2128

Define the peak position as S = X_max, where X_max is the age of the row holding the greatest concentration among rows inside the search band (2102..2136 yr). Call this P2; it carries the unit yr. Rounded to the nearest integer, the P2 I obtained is 2134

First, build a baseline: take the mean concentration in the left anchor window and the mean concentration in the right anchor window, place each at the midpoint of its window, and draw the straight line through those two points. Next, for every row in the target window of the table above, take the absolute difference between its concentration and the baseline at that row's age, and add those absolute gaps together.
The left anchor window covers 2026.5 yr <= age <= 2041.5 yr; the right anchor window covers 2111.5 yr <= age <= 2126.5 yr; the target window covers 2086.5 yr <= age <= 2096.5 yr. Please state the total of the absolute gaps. 15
